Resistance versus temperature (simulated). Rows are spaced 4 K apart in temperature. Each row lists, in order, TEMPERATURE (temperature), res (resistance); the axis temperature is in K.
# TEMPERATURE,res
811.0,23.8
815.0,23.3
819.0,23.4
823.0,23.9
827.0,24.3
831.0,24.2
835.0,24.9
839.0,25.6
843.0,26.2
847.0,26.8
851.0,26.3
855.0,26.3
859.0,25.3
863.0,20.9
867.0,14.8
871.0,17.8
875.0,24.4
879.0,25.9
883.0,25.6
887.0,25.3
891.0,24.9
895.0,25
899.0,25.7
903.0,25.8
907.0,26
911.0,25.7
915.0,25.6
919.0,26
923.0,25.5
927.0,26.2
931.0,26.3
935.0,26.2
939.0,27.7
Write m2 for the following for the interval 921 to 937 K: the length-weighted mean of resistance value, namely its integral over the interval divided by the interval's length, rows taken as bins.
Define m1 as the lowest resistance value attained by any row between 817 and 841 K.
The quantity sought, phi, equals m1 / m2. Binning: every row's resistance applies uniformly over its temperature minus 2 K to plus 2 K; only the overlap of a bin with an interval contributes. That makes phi 0.90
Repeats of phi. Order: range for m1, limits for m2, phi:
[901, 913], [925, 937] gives 0.98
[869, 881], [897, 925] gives 0.69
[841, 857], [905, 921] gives 1.01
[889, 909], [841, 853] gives 0.94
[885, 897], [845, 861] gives 0.95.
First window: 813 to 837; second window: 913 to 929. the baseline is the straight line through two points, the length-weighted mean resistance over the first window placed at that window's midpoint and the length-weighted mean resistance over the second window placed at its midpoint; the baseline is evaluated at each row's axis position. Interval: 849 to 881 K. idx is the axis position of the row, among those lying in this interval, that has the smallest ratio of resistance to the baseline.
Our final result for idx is 867.0 K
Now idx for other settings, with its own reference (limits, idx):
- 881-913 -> 891.0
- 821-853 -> 823.0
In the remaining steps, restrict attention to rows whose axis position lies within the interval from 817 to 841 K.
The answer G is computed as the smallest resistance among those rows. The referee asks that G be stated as 23.4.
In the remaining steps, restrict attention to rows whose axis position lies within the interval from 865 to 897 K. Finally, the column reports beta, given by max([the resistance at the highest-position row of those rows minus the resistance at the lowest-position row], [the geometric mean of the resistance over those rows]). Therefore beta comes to 22.6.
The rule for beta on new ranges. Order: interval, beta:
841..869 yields 23.4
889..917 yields 25.5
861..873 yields 17.7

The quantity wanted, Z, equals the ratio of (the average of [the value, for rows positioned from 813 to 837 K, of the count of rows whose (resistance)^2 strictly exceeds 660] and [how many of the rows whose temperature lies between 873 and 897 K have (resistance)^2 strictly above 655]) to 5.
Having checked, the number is 0.2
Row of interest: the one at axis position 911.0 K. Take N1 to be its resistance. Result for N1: 25.7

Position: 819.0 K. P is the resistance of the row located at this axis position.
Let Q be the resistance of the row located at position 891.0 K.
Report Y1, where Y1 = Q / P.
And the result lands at 1.06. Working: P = 23.4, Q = 24.9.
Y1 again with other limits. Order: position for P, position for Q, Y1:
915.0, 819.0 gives 0.91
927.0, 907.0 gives 0.99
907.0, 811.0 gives 0.92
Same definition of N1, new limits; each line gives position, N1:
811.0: 23.8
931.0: 26.3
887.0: 25.3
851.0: 26.3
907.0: 26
